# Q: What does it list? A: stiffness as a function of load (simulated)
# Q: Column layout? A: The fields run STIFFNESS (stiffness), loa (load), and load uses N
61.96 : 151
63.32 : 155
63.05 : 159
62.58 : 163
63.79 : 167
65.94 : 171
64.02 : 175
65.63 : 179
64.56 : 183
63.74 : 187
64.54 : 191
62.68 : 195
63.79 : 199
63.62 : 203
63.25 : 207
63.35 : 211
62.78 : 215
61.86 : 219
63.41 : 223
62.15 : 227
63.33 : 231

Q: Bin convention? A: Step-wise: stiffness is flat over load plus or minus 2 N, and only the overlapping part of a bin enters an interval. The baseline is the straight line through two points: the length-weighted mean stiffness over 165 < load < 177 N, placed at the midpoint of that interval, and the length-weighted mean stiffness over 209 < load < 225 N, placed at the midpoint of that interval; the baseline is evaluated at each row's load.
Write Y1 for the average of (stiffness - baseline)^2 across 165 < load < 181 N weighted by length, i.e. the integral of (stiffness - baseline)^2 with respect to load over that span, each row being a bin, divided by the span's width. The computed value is 1.18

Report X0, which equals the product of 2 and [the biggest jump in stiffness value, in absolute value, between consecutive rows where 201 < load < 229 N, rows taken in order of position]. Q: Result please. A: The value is 3.10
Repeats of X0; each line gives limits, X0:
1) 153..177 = 4.30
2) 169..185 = 3.84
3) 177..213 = 3.72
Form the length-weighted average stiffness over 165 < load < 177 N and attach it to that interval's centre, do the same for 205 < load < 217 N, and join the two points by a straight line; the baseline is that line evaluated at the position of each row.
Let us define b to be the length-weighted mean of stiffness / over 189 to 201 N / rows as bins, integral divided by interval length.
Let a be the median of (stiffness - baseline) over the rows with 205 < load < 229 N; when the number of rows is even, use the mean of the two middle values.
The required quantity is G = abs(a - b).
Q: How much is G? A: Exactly 63.8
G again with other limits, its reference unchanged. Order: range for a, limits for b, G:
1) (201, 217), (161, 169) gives 63.1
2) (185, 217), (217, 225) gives 62.5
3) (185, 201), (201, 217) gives 63.3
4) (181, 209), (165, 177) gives 64.4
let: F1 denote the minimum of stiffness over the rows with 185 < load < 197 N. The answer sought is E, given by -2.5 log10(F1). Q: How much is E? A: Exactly -4.49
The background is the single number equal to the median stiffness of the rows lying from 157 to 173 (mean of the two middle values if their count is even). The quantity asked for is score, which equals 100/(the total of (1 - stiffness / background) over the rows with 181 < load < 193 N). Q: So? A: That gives -2458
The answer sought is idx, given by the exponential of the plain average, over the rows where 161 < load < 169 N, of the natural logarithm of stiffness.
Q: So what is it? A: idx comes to 63.2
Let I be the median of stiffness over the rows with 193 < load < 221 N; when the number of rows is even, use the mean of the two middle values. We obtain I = 63.25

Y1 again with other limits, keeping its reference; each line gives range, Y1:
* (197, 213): 0.05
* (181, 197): 0.44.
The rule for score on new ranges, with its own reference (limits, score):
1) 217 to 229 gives 2233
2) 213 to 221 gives 2883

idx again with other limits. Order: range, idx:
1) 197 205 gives 63.7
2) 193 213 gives 63.3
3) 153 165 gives 63.0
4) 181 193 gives 64.3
